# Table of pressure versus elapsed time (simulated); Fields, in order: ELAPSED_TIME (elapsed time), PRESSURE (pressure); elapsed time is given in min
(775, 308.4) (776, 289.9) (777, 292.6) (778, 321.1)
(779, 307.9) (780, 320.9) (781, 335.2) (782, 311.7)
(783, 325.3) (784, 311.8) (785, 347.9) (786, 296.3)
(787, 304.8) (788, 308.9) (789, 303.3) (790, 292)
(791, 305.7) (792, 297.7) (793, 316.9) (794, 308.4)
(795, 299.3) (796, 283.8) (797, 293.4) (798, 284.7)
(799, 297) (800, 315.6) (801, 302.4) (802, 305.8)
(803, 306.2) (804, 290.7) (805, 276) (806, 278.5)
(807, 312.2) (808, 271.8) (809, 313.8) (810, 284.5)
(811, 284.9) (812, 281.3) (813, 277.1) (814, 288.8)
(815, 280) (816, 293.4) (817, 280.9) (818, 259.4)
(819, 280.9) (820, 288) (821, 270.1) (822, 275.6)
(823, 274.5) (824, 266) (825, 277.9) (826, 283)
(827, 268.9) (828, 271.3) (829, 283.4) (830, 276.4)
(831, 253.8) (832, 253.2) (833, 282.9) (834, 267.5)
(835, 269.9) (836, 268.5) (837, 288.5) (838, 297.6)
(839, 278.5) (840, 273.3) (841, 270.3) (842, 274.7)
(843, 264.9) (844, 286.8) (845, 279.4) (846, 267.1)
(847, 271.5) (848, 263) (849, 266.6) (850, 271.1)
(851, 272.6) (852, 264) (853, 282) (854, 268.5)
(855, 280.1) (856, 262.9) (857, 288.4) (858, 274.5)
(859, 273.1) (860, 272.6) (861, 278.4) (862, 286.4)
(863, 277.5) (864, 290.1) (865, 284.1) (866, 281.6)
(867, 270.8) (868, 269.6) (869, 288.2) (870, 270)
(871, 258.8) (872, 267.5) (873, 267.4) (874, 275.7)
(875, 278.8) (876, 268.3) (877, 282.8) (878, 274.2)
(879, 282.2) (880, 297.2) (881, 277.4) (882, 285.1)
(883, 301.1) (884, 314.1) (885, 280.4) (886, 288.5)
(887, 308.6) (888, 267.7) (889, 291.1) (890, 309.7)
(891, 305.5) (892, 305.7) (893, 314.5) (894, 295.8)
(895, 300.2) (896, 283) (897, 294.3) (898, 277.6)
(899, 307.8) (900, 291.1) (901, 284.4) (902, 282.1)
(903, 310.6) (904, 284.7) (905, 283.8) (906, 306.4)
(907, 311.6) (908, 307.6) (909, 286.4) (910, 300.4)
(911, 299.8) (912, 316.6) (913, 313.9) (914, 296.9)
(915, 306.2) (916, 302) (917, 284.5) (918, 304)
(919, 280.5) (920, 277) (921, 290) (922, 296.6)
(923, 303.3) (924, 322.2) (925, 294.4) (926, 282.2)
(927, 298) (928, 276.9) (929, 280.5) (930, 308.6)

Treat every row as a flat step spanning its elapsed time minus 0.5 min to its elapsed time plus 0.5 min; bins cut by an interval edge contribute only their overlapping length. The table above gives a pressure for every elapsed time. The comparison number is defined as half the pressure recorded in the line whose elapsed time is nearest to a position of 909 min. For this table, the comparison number 143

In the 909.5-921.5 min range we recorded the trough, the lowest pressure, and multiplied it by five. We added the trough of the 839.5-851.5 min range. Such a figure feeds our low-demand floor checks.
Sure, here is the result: 1648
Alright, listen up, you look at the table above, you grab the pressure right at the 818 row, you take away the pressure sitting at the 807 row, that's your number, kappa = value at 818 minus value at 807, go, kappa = -53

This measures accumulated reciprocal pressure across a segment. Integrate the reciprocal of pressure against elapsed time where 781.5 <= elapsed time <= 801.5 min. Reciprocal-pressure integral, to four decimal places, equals 0.0656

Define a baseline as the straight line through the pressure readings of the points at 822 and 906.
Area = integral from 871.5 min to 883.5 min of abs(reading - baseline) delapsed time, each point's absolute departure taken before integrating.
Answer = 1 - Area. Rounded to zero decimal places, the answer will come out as -200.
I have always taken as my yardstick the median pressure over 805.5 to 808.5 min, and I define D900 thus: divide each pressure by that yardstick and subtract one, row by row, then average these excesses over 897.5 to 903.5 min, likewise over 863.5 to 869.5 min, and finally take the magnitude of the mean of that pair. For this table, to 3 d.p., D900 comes 0.029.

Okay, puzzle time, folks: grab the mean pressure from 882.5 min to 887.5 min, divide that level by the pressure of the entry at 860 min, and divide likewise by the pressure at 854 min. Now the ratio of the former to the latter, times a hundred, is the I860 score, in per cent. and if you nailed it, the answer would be 98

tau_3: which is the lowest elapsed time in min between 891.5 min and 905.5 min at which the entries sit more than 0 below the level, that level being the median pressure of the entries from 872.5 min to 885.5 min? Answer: 898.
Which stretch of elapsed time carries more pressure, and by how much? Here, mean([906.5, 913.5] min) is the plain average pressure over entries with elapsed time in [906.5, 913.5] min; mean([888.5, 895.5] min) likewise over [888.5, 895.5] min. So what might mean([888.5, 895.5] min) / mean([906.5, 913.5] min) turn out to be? 0.99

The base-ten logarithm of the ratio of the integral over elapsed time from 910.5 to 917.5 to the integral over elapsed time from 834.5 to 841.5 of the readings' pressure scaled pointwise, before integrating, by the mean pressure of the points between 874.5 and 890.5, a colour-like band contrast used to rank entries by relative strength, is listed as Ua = 0.04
